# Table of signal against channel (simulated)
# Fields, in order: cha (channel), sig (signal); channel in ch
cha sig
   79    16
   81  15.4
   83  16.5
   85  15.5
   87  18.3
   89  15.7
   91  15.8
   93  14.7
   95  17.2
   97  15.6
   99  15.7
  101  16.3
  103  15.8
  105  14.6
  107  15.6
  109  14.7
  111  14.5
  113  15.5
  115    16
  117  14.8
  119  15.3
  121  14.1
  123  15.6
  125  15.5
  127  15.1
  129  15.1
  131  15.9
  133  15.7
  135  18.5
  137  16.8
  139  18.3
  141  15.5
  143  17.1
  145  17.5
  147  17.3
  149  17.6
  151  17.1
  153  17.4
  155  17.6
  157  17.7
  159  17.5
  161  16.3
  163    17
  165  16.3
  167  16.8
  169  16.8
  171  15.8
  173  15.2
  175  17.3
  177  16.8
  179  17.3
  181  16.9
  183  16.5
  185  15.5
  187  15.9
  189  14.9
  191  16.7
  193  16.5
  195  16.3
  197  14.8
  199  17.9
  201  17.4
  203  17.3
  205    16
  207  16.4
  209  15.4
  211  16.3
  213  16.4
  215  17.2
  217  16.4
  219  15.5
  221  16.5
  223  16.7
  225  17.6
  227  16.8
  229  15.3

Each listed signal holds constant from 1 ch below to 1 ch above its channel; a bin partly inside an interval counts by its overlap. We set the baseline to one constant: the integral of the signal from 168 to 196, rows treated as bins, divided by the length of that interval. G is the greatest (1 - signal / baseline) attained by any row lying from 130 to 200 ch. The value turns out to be 0.093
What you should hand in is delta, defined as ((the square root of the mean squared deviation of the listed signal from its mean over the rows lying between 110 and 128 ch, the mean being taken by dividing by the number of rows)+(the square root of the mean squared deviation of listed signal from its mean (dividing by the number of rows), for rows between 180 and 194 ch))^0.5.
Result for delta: 1.11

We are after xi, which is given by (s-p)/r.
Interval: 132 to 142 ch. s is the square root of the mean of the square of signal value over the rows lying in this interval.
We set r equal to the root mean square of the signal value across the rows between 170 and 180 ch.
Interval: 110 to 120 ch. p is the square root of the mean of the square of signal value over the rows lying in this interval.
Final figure 0.11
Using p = 15.2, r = 16.5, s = 17.0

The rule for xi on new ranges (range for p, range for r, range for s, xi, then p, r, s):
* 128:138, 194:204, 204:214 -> -0.02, 16.4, 16.8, 16.1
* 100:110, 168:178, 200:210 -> 0.07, 15.4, 16.4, 16.5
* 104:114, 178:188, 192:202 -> 0.10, 15.0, 16.4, 16.6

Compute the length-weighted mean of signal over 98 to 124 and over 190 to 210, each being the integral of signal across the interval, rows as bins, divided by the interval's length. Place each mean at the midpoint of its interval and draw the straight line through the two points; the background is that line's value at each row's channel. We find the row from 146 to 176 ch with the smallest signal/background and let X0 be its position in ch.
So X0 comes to 173 ch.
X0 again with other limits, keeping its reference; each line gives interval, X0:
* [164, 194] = 189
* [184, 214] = 197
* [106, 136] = 121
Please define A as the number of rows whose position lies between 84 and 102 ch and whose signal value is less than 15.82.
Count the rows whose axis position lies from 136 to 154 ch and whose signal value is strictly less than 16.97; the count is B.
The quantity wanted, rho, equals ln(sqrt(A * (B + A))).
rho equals 1.94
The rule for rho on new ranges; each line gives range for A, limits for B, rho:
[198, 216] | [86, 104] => 1.04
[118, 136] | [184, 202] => 2.29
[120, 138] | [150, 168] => 1.99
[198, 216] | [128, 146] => 0.90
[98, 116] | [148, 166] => 2.07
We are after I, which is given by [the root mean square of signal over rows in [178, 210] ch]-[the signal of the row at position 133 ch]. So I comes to 0.7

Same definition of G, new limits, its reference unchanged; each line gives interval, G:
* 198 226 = 0.056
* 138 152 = 0.050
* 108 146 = 0.136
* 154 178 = 0.068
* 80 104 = 0.099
